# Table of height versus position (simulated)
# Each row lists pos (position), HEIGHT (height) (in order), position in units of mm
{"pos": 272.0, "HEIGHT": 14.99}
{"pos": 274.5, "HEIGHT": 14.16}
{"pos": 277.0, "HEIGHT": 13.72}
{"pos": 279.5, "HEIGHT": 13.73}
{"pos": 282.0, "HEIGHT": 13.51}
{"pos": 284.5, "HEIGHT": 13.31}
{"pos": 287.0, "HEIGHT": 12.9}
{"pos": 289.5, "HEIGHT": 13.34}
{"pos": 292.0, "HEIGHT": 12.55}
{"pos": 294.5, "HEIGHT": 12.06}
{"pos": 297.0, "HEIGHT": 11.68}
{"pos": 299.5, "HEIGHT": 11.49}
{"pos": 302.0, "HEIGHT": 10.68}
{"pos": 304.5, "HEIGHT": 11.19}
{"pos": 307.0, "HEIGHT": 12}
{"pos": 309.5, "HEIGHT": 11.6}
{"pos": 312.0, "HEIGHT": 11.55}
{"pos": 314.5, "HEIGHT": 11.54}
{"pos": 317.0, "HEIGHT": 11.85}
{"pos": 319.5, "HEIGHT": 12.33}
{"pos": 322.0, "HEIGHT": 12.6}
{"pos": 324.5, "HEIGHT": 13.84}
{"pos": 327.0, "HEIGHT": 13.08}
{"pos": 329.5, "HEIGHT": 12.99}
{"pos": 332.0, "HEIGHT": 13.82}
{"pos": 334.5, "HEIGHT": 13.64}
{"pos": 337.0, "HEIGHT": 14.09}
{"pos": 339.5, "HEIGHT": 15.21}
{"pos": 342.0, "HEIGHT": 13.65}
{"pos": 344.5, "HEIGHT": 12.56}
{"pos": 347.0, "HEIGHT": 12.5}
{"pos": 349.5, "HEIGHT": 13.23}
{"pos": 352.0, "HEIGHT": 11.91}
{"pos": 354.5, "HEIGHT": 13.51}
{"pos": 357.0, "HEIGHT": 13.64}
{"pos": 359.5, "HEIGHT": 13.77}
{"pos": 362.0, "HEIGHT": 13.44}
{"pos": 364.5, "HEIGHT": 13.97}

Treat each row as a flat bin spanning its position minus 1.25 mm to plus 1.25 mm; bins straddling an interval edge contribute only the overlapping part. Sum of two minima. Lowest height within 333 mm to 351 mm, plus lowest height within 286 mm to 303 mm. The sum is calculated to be 23.2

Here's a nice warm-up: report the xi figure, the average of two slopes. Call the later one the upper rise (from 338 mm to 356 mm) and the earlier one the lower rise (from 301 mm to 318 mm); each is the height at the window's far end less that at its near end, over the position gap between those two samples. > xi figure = -0.02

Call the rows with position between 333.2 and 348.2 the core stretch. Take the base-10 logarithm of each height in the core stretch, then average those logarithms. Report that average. 1.13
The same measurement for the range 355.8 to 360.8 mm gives 1.14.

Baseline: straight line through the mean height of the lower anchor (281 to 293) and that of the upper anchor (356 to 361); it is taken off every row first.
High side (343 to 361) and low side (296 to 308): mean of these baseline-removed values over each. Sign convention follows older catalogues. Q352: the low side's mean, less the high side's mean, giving -1.2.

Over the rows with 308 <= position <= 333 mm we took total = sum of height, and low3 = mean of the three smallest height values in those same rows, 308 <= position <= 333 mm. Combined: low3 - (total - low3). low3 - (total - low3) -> -102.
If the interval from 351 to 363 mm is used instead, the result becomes -40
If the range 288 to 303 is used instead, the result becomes -49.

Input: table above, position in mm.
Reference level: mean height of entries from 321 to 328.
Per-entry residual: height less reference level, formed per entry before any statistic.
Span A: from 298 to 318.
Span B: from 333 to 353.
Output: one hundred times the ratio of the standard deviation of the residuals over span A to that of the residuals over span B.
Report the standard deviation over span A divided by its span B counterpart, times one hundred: 39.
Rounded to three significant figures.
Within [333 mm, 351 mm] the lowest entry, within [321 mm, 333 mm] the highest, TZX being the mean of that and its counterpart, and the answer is 13.2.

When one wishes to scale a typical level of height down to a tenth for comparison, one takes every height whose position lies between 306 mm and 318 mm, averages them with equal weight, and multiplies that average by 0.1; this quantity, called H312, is 1.17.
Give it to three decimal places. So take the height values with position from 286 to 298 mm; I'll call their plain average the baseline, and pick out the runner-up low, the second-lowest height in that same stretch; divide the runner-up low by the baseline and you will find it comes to 0.964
